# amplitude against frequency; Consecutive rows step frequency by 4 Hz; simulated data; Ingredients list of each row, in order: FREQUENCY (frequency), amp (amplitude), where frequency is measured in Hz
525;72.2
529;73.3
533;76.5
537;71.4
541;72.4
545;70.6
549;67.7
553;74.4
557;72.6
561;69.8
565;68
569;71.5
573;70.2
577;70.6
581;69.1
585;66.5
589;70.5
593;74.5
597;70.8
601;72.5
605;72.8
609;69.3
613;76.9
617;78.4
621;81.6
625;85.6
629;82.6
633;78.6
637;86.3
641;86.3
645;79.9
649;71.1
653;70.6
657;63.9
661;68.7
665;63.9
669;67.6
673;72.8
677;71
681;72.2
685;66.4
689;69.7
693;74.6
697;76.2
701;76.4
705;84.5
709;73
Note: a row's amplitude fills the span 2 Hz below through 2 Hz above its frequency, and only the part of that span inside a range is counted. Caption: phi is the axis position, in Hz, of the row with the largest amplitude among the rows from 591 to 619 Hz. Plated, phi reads 617 Hz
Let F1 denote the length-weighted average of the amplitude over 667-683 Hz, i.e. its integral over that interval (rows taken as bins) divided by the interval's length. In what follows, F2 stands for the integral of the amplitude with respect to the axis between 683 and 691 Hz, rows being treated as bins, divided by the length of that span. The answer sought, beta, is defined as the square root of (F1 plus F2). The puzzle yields 11.8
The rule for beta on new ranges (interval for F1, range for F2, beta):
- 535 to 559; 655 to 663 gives 11.7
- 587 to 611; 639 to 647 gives 12.4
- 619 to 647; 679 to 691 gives 12.3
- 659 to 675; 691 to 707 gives 12.1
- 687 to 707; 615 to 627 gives 12.6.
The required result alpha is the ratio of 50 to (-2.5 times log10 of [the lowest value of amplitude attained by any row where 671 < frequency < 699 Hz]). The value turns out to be -11.0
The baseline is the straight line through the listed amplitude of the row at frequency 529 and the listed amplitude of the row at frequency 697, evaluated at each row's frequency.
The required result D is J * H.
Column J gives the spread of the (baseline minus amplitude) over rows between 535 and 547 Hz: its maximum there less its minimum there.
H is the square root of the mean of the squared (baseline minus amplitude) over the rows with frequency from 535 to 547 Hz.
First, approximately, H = 2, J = 2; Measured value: 4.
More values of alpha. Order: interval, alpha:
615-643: -10.6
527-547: -10.8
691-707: -10.7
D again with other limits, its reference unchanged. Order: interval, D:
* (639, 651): 113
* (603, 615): 26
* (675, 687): 39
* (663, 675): 74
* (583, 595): 39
